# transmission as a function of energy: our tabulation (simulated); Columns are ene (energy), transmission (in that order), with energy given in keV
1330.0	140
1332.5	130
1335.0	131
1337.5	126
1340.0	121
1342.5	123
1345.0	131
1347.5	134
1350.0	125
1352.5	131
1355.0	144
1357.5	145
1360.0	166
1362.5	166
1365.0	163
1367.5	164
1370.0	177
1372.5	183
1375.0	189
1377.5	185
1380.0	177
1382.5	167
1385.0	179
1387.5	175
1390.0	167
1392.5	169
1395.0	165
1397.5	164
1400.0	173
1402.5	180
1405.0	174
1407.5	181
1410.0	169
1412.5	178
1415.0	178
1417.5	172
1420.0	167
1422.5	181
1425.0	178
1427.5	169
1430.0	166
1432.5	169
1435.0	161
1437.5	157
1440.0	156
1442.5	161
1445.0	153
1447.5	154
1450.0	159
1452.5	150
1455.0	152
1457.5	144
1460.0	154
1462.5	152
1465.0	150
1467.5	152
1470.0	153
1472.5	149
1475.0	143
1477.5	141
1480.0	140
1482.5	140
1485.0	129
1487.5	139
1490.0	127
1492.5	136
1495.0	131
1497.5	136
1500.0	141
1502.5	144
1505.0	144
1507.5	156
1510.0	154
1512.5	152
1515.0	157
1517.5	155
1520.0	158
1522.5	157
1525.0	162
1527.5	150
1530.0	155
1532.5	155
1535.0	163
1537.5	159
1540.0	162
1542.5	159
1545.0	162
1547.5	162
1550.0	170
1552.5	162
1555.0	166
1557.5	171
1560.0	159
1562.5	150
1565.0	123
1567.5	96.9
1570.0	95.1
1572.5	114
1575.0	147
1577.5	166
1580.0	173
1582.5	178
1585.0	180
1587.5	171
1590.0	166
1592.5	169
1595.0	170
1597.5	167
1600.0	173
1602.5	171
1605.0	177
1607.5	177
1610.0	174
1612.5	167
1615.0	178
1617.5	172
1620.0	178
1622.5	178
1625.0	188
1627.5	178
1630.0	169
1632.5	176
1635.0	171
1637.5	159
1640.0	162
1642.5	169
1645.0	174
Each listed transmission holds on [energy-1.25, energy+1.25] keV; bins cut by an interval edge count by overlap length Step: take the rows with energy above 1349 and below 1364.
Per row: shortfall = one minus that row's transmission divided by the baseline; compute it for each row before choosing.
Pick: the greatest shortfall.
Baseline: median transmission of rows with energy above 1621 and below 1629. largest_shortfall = 0.30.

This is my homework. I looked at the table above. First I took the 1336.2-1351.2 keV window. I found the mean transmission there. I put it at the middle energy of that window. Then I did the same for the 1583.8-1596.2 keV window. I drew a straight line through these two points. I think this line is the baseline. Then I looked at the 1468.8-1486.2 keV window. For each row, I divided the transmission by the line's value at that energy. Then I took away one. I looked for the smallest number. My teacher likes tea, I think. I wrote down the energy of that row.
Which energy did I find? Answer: 1485.0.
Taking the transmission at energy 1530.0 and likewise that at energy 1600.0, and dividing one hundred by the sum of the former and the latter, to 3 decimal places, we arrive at 0.305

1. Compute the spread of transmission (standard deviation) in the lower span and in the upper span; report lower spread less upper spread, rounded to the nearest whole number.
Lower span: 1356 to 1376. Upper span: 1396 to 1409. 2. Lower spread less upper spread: 7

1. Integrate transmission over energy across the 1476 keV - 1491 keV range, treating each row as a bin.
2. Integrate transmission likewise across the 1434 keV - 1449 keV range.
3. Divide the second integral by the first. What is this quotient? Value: 1.2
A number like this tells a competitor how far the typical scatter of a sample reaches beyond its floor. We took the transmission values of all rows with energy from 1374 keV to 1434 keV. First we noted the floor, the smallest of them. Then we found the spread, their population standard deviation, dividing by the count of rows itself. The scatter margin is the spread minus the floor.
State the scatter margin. -157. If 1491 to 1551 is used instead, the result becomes -121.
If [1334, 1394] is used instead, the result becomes -99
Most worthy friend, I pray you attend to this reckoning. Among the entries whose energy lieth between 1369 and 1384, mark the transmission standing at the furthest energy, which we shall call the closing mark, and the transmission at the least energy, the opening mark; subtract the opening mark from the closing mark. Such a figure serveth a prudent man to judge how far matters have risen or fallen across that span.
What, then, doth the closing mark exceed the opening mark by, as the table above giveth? -10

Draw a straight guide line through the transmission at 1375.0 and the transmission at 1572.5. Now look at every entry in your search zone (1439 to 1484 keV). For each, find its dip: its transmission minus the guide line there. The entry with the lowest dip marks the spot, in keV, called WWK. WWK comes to 1457.5 keV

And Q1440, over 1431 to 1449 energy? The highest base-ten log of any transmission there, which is 2.23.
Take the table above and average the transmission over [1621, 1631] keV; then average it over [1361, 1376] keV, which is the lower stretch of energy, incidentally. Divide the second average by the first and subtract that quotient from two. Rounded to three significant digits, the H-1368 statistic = 1.03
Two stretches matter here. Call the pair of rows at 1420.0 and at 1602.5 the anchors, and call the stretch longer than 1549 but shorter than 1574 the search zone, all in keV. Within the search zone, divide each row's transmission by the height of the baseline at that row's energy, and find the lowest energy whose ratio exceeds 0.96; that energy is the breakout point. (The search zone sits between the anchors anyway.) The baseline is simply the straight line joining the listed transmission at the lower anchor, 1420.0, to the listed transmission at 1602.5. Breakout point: 1550.0 keV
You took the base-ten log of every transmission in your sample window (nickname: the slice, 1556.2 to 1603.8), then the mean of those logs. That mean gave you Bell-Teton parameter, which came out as 2.18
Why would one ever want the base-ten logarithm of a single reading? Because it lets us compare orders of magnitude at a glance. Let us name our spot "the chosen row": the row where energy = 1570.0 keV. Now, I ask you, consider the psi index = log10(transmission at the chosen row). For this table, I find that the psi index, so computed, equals 1.98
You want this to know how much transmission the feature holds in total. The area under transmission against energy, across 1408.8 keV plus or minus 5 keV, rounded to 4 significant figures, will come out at 1755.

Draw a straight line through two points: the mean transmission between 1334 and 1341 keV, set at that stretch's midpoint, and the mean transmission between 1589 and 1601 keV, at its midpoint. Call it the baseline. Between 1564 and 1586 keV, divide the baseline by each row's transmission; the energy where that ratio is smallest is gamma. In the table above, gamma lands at 1585.0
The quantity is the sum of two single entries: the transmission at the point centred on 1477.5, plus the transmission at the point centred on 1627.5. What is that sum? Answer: 319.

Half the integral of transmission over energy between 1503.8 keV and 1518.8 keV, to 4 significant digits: 1148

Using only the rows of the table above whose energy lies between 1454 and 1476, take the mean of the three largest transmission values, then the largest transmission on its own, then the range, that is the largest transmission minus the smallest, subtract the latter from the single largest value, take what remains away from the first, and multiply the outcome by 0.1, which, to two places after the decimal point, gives 1.00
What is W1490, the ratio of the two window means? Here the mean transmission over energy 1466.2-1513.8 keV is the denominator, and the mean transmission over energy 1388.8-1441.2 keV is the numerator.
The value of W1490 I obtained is 1.19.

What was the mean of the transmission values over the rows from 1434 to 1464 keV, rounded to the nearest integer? 154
